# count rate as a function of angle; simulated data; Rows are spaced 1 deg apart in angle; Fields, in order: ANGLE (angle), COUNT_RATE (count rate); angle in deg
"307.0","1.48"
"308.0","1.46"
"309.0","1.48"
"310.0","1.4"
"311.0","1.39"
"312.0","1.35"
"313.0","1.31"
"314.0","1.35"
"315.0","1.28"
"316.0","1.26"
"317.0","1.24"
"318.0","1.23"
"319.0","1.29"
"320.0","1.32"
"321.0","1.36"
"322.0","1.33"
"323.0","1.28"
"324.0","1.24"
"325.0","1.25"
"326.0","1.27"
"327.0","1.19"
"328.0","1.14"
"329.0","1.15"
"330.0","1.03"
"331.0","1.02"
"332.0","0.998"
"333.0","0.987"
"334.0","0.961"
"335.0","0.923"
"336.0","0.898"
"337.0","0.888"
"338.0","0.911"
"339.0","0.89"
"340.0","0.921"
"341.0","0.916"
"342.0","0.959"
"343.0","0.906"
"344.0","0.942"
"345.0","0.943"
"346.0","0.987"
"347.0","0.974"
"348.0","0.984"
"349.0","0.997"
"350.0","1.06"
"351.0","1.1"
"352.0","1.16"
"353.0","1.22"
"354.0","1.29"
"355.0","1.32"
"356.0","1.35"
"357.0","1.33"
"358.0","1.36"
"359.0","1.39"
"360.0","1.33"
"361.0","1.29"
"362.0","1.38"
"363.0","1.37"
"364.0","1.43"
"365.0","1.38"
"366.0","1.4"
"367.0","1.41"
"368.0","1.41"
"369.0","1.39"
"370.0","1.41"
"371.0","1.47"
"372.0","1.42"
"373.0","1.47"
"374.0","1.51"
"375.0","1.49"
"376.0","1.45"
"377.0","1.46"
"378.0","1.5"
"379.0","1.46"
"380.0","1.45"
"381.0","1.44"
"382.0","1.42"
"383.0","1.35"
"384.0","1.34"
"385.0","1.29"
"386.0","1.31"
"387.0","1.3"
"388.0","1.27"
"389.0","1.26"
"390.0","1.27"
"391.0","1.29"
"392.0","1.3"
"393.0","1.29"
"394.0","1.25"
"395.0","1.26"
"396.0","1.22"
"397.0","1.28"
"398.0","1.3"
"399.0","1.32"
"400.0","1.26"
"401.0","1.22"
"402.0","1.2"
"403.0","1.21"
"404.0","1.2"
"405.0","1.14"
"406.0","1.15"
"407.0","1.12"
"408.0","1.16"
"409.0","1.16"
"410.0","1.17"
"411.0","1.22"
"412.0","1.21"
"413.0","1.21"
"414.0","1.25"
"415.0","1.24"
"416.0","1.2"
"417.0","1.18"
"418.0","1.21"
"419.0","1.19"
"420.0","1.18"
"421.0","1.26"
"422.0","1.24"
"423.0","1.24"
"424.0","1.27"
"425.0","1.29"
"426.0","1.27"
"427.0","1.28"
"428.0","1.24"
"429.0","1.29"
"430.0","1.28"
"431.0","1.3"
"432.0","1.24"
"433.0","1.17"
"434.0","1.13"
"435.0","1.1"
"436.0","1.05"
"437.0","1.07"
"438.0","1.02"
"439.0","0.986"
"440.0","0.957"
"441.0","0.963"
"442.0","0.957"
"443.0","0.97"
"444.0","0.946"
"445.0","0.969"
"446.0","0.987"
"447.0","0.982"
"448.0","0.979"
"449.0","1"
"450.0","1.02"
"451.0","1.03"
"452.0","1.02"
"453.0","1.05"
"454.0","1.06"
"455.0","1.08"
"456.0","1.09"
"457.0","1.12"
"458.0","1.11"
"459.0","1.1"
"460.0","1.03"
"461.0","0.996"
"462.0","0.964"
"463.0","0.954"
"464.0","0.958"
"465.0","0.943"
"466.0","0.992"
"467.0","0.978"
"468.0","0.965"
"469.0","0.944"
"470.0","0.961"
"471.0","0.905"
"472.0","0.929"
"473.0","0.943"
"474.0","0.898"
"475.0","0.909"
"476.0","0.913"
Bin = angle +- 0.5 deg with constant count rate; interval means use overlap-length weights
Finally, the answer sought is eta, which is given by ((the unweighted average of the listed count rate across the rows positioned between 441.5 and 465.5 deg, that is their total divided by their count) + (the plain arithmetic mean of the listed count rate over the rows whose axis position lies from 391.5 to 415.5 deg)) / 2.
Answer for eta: 1.12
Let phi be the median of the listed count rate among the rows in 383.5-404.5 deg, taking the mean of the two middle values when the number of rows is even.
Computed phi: 1.27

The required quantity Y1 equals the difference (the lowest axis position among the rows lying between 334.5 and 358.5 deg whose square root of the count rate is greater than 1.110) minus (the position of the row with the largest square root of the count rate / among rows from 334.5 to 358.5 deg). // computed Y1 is -4 deg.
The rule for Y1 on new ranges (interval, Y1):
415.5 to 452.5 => -10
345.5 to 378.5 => -20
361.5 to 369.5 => -2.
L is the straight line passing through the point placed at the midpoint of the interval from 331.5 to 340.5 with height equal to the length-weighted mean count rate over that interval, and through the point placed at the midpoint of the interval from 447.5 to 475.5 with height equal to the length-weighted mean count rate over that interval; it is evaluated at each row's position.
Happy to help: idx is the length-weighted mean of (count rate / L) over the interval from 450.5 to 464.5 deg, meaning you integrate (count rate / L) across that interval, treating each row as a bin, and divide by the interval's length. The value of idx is 1.05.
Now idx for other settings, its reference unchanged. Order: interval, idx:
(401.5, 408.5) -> 1.21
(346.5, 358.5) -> 1.25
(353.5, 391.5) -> 1.45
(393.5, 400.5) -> 1.32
